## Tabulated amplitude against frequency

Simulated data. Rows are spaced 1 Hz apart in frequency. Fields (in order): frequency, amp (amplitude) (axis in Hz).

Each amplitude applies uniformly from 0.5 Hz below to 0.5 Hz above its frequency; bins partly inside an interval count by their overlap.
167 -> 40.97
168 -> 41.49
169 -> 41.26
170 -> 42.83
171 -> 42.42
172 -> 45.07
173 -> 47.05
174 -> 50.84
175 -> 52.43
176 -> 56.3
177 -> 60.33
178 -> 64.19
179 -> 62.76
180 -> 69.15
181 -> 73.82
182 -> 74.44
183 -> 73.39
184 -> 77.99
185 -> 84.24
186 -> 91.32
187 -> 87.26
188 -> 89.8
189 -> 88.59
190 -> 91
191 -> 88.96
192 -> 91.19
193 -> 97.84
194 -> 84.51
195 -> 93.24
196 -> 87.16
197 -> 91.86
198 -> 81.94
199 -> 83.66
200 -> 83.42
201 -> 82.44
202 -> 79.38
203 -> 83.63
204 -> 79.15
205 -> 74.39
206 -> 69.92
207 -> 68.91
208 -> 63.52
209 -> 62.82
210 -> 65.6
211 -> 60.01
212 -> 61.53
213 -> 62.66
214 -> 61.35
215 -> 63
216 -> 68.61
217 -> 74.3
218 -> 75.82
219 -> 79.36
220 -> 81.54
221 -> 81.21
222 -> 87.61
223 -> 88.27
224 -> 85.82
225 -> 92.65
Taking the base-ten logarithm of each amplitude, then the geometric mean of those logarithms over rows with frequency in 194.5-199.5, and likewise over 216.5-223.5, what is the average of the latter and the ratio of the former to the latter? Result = 1.46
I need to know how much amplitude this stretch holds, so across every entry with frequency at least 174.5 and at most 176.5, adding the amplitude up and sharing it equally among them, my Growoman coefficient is 54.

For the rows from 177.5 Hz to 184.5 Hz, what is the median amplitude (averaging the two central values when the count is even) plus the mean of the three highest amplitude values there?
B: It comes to 149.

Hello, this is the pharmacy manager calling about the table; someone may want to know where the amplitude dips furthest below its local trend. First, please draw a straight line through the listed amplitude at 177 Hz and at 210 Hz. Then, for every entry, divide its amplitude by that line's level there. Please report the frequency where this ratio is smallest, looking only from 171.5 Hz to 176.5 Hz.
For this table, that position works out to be 172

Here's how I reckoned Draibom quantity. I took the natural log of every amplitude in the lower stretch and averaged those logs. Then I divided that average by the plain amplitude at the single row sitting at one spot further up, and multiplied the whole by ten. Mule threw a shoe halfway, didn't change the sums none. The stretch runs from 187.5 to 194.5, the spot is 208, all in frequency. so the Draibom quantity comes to 0.71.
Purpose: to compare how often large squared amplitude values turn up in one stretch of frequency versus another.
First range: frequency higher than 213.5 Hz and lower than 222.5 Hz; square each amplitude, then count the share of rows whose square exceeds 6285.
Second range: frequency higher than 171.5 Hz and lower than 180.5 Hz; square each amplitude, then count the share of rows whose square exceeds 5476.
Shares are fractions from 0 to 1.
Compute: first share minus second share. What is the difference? 0.4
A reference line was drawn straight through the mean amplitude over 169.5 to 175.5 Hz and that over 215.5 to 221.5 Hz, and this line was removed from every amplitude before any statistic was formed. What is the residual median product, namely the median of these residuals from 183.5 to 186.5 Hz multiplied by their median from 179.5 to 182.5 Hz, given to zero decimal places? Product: 629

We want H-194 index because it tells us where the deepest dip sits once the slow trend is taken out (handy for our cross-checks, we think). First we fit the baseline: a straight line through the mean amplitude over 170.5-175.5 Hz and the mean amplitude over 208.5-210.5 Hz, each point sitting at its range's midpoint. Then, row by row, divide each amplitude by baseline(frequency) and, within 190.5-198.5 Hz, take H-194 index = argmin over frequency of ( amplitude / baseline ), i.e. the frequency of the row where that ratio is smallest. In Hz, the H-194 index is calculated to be 198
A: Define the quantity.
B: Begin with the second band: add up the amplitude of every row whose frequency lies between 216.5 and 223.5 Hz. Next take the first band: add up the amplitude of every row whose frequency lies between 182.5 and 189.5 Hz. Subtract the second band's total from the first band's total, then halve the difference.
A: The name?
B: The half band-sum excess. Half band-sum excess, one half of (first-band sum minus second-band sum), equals 12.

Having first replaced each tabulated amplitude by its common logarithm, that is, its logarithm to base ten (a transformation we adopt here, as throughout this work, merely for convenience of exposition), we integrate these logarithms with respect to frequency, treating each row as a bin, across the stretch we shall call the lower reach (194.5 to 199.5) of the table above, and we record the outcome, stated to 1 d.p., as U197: 9.7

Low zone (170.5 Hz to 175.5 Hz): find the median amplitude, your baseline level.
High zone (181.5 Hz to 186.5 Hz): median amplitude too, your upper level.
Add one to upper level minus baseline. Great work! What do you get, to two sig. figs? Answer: 32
